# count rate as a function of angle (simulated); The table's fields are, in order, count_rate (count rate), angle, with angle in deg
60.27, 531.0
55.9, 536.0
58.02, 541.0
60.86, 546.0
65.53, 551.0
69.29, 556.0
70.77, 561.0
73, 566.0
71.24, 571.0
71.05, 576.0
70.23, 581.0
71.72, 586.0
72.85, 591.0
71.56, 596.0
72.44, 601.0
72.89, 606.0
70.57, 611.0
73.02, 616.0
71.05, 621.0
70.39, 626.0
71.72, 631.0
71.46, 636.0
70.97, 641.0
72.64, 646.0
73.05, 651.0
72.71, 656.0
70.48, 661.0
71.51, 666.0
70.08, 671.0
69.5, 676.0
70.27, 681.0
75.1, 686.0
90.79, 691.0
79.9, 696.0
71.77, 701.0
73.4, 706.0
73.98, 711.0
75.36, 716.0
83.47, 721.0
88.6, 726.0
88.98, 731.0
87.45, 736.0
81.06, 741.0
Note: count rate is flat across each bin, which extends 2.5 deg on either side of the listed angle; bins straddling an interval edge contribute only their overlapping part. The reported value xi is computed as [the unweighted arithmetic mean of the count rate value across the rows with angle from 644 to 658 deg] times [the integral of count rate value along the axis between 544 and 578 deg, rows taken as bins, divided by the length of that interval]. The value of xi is 5016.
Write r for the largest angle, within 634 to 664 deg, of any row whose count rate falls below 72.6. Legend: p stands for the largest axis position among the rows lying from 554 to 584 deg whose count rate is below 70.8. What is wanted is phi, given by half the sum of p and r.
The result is 621.0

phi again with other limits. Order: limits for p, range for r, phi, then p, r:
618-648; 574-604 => 613.5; 626.0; 601.0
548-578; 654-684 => 621.0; 561.0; 681.0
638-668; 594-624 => 641.0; 661.0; 621.0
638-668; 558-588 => 623.5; 661.0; 586.0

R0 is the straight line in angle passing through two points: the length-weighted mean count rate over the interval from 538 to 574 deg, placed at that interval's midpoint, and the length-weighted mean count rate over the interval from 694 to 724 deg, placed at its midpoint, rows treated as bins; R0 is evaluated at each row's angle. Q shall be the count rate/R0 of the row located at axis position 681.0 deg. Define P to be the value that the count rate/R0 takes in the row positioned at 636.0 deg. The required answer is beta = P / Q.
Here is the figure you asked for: 1.06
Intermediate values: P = 0.99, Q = 0.94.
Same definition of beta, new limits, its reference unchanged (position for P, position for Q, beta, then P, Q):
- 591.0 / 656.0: 1.06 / 1.05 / 0.99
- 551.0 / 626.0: 1.00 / 0.98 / 0.99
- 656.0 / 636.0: 1.00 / 0.99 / 0.99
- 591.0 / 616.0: 1.02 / 1.05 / 1.03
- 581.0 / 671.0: 1.08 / 1.03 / 0.95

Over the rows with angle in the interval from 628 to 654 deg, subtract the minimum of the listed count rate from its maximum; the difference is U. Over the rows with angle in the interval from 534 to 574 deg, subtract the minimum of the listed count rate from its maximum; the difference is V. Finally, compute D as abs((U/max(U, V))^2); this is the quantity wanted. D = 0.01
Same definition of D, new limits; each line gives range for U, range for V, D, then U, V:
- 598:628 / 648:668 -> 1.00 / 3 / 3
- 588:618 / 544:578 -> 0.04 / 2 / 12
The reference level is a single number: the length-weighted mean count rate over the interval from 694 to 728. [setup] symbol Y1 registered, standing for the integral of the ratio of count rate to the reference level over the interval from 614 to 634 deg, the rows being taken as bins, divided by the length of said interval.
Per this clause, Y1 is 0.918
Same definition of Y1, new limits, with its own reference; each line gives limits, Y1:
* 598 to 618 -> 0.927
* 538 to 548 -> 0.760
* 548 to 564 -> 0.879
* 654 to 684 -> 0.909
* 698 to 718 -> 0.947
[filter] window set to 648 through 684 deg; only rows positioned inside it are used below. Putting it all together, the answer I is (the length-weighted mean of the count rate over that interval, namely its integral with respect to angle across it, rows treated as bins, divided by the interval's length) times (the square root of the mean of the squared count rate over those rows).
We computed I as 5059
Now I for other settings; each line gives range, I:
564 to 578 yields 5149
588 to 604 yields 5225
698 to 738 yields 6477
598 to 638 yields 5140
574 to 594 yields 5108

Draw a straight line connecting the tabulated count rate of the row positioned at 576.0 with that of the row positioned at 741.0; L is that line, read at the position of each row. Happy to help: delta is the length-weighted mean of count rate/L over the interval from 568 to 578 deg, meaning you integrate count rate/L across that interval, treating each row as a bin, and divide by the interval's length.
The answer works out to 1.01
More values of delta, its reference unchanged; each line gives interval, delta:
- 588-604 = 1.00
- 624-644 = 0.95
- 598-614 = 0.99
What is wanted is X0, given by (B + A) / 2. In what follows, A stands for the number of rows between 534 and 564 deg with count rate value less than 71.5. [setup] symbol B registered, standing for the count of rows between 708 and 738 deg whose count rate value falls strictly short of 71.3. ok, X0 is 3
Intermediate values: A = 6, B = 0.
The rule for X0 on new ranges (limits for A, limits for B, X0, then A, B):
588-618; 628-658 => 1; 1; 1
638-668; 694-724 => 1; 2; 0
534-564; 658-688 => 5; 6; 4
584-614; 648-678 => 2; 1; 3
